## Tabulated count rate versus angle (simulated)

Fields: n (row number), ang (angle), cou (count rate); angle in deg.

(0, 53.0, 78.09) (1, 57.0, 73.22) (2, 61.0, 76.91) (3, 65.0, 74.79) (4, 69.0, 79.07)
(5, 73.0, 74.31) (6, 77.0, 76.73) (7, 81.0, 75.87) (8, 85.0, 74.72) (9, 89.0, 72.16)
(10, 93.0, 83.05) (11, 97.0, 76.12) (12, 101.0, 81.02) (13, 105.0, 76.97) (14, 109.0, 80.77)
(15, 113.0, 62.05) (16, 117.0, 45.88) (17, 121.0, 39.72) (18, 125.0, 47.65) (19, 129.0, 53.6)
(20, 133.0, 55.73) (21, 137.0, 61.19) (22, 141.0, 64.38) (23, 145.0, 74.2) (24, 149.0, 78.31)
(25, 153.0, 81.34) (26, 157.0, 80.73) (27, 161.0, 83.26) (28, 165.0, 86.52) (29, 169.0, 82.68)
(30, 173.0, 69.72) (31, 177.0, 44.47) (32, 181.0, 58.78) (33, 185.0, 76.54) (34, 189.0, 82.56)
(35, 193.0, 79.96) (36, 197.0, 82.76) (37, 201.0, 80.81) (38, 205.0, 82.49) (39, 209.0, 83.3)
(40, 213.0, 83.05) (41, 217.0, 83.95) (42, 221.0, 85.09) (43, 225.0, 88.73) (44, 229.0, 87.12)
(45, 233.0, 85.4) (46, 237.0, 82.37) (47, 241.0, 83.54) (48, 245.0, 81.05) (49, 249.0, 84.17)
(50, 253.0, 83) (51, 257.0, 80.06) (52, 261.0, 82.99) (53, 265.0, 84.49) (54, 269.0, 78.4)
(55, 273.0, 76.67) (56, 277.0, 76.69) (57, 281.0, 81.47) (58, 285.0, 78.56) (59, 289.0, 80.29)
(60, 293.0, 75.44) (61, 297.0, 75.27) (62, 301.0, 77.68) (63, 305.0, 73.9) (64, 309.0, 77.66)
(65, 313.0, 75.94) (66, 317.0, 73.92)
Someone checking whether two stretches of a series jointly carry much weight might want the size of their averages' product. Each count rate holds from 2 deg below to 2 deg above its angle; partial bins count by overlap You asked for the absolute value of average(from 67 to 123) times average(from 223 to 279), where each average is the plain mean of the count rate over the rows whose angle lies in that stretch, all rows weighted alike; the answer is 5882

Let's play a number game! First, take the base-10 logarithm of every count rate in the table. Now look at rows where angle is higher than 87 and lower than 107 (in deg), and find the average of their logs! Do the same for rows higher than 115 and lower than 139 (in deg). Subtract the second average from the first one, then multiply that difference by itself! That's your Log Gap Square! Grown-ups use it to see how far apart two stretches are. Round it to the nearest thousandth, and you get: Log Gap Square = 0.036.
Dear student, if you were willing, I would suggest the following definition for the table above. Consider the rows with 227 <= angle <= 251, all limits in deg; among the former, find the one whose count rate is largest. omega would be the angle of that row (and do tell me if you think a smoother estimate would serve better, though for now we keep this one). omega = 229.0 deg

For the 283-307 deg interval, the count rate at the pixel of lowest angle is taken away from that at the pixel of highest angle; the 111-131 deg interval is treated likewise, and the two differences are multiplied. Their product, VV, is 39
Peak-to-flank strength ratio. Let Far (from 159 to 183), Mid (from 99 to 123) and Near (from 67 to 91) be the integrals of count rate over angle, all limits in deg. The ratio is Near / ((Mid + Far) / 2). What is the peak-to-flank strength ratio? 1.12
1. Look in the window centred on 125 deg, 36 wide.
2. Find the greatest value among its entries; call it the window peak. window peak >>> 80.77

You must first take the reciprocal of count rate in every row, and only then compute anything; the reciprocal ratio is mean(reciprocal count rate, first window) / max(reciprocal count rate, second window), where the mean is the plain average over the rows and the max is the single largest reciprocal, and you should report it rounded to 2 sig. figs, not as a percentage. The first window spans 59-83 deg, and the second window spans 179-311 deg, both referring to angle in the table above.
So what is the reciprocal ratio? 0.77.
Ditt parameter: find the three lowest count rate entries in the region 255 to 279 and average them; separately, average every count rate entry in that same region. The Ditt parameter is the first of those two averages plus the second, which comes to 157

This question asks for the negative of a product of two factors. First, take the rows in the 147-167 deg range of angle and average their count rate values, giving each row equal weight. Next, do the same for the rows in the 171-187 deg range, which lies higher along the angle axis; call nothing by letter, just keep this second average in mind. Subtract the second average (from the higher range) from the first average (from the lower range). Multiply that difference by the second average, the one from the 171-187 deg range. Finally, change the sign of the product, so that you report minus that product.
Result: -1226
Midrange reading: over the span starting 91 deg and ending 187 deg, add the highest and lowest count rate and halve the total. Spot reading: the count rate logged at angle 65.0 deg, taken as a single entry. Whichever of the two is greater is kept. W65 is 75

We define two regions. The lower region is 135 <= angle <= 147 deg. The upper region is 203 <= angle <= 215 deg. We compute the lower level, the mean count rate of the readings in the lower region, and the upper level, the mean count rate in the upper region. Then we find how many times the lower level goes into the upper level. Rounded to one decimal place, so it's 1.2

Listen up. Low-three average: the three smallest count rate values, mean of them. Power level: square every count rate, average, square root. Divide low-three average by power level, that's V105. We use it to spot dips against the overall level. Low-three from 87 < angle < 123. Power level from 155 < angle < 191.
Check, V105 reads 0.66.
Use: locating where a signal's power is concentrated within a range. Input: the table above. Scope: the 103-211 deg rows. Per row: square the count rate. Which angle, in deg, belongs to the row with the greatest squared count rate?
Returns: 165.0 deg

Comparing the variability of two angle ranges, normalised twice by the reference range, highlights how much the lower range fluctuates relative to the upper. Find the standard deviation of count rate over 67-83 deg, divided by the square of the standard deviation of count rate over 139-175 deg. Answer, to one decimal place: 0.0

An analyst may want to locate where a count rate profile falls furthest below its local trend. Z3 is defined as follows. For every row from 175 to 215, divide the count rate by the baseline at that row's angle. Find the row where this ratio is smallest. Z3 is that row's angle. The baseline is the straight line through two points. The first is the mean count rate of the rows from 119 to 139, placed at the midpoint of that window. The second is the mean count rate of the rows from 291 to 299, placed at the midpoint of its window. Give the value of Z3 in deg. 177.0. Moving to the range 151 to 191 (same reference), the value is 177.0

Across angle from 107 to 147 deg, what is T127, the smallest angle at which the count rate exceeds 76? 109.0 deg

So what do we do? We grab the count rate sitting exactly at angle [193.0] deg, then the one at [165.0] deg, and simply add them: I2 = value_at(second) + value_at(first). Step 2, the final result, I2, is 166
